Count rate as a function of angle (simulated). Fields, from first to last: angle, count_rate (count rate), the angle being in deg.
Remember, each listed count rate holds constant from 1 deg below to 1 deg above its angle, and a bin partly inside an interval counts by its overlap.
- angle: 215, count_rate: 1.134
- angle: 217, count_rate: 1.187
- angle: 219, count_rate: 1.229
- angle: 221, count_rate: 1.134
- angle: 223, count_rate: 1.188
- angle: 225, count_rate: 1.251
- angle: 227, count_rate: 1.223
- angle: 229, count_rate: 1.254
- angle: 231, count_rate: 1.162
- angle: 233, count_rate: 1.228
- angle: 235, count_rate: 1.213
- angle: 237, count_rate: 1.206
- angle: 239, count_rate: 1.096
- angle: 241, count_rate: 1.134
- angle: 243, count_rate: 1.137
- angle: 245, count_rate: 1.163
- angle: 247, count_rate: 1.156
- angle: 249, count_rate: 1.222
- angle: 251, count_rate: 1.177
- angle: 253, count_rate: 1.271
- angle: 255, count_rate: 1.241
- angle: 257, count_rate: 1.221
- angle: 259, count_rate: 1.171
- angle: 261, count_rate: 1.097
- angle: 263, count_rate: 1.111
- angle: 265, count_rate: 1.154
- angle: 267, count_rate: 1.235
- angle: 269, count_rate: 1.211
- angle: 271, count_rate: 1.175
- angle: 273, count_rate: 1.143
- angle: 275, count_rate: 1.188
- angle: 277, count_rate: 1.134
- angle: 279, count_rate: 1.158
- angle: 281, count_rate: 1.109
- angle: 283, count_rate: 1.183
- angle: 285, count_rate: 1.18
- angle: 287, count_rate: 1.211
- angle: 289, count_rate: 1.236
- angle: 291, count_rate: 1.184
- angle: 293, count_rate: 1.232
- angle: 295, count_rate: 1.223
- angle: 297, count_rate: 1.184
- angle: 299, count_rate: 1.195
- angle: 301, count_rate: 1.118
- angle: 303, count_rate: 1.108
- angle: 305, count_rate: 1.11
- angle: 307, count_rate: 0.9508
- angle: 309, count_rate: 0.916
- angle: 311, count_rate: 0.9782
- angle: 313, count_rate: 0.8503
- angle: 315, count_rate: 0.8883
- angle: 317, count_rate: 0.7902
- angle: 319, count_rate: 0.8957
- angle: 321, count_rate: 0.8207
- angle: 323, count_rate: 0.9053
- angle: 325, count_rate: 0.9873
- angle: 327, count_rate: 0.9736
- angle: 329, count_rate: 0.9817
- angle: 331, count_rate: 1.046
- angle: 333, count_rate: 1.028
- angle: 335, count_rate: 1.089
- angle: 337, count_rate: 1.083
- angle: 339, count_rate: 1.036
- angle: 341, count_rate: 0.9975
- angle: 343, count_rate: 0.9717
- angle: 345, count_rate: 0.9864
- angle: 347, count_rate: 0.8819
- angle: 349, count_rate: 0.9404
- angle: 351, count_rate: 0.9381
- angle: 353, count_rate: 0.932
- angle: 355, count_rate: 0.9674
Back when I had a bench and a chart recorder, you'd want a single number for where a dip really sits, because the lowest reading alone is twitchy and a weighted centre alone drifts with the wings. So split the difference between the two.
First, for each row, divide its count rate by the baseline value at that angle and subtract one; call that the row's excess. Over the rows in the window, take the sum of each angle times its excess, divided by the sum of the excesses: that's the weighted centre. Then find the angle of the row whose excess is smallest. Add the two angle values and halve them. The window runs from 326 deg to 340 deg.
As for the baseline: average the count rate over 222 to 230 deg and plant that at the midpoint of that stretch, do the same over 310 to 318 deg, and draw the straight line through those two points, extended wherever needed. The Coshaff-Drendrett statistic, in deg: 330.4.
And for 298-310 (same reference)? 305.6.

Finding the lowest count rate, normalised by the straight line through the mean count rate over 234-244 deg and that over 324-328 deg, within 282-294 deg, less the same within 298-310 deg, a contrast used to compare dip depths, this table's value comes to 0.21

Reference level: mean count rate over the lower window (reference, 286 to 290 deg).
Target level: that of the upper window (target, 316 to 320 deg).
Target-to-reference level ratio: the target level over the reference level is 0.69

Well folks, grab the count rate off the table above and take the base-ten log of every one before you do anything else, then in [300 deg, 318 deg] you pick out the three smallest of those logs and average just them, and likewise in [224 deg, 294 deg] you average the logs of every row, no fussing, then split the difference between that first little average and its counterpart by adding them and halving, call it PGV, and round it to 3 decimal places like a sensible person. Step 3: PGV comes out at -0.001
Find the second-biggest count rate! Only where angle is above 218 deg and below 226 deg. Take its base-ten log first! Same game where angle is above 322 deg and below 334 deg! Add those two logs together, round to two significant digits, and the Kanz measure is 0.10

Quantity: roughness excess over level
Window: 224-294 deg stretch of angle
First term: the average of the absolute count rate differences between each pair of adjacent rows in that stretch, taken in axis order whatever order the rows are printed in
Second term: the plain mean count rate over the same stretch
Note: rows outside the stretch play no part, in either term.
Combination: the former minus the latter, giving -1.14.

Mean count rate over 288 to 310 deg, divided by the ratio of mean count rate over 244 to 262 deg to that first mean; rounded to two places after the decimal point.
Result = 1.08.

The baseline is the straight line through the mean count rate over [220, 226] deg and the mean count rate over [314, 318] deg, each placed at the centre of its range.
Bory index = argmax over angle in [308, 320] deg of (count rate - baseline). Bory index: 311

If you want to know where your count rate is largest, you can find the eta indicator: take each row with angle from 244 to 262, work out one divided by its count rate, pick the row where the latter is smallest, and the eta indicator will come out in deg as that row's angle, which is 253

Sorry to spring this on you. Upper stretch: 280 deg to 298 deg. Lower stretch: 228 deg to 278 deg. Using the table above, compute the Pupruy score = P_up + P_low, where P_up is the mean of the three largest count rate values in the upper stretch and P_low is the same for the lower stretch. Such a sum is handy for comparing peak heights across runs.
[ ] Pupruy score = 2.49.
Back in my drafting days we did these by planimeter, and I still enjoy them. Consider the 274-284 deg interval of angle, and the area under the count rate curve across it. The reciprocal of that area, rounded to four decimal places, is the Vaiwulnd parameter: 0.0866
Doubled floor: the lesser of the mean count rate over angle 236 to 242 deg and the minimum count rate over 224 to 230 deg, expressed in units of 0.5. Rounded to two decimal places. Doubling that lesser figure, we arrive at 2.29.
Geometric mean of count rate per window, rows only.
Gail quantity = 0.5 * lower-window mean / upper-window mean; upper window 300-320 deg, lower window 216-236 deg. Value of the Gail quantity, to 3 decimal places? 0.632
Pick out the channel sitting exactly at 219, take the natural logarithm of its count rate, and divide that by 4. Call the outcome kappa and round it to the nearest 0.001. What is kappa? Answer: 0.052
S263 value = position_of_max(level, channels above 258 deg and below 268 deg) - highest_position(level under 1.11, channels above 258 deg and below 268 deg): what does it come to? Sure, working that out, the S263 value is 6 deg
